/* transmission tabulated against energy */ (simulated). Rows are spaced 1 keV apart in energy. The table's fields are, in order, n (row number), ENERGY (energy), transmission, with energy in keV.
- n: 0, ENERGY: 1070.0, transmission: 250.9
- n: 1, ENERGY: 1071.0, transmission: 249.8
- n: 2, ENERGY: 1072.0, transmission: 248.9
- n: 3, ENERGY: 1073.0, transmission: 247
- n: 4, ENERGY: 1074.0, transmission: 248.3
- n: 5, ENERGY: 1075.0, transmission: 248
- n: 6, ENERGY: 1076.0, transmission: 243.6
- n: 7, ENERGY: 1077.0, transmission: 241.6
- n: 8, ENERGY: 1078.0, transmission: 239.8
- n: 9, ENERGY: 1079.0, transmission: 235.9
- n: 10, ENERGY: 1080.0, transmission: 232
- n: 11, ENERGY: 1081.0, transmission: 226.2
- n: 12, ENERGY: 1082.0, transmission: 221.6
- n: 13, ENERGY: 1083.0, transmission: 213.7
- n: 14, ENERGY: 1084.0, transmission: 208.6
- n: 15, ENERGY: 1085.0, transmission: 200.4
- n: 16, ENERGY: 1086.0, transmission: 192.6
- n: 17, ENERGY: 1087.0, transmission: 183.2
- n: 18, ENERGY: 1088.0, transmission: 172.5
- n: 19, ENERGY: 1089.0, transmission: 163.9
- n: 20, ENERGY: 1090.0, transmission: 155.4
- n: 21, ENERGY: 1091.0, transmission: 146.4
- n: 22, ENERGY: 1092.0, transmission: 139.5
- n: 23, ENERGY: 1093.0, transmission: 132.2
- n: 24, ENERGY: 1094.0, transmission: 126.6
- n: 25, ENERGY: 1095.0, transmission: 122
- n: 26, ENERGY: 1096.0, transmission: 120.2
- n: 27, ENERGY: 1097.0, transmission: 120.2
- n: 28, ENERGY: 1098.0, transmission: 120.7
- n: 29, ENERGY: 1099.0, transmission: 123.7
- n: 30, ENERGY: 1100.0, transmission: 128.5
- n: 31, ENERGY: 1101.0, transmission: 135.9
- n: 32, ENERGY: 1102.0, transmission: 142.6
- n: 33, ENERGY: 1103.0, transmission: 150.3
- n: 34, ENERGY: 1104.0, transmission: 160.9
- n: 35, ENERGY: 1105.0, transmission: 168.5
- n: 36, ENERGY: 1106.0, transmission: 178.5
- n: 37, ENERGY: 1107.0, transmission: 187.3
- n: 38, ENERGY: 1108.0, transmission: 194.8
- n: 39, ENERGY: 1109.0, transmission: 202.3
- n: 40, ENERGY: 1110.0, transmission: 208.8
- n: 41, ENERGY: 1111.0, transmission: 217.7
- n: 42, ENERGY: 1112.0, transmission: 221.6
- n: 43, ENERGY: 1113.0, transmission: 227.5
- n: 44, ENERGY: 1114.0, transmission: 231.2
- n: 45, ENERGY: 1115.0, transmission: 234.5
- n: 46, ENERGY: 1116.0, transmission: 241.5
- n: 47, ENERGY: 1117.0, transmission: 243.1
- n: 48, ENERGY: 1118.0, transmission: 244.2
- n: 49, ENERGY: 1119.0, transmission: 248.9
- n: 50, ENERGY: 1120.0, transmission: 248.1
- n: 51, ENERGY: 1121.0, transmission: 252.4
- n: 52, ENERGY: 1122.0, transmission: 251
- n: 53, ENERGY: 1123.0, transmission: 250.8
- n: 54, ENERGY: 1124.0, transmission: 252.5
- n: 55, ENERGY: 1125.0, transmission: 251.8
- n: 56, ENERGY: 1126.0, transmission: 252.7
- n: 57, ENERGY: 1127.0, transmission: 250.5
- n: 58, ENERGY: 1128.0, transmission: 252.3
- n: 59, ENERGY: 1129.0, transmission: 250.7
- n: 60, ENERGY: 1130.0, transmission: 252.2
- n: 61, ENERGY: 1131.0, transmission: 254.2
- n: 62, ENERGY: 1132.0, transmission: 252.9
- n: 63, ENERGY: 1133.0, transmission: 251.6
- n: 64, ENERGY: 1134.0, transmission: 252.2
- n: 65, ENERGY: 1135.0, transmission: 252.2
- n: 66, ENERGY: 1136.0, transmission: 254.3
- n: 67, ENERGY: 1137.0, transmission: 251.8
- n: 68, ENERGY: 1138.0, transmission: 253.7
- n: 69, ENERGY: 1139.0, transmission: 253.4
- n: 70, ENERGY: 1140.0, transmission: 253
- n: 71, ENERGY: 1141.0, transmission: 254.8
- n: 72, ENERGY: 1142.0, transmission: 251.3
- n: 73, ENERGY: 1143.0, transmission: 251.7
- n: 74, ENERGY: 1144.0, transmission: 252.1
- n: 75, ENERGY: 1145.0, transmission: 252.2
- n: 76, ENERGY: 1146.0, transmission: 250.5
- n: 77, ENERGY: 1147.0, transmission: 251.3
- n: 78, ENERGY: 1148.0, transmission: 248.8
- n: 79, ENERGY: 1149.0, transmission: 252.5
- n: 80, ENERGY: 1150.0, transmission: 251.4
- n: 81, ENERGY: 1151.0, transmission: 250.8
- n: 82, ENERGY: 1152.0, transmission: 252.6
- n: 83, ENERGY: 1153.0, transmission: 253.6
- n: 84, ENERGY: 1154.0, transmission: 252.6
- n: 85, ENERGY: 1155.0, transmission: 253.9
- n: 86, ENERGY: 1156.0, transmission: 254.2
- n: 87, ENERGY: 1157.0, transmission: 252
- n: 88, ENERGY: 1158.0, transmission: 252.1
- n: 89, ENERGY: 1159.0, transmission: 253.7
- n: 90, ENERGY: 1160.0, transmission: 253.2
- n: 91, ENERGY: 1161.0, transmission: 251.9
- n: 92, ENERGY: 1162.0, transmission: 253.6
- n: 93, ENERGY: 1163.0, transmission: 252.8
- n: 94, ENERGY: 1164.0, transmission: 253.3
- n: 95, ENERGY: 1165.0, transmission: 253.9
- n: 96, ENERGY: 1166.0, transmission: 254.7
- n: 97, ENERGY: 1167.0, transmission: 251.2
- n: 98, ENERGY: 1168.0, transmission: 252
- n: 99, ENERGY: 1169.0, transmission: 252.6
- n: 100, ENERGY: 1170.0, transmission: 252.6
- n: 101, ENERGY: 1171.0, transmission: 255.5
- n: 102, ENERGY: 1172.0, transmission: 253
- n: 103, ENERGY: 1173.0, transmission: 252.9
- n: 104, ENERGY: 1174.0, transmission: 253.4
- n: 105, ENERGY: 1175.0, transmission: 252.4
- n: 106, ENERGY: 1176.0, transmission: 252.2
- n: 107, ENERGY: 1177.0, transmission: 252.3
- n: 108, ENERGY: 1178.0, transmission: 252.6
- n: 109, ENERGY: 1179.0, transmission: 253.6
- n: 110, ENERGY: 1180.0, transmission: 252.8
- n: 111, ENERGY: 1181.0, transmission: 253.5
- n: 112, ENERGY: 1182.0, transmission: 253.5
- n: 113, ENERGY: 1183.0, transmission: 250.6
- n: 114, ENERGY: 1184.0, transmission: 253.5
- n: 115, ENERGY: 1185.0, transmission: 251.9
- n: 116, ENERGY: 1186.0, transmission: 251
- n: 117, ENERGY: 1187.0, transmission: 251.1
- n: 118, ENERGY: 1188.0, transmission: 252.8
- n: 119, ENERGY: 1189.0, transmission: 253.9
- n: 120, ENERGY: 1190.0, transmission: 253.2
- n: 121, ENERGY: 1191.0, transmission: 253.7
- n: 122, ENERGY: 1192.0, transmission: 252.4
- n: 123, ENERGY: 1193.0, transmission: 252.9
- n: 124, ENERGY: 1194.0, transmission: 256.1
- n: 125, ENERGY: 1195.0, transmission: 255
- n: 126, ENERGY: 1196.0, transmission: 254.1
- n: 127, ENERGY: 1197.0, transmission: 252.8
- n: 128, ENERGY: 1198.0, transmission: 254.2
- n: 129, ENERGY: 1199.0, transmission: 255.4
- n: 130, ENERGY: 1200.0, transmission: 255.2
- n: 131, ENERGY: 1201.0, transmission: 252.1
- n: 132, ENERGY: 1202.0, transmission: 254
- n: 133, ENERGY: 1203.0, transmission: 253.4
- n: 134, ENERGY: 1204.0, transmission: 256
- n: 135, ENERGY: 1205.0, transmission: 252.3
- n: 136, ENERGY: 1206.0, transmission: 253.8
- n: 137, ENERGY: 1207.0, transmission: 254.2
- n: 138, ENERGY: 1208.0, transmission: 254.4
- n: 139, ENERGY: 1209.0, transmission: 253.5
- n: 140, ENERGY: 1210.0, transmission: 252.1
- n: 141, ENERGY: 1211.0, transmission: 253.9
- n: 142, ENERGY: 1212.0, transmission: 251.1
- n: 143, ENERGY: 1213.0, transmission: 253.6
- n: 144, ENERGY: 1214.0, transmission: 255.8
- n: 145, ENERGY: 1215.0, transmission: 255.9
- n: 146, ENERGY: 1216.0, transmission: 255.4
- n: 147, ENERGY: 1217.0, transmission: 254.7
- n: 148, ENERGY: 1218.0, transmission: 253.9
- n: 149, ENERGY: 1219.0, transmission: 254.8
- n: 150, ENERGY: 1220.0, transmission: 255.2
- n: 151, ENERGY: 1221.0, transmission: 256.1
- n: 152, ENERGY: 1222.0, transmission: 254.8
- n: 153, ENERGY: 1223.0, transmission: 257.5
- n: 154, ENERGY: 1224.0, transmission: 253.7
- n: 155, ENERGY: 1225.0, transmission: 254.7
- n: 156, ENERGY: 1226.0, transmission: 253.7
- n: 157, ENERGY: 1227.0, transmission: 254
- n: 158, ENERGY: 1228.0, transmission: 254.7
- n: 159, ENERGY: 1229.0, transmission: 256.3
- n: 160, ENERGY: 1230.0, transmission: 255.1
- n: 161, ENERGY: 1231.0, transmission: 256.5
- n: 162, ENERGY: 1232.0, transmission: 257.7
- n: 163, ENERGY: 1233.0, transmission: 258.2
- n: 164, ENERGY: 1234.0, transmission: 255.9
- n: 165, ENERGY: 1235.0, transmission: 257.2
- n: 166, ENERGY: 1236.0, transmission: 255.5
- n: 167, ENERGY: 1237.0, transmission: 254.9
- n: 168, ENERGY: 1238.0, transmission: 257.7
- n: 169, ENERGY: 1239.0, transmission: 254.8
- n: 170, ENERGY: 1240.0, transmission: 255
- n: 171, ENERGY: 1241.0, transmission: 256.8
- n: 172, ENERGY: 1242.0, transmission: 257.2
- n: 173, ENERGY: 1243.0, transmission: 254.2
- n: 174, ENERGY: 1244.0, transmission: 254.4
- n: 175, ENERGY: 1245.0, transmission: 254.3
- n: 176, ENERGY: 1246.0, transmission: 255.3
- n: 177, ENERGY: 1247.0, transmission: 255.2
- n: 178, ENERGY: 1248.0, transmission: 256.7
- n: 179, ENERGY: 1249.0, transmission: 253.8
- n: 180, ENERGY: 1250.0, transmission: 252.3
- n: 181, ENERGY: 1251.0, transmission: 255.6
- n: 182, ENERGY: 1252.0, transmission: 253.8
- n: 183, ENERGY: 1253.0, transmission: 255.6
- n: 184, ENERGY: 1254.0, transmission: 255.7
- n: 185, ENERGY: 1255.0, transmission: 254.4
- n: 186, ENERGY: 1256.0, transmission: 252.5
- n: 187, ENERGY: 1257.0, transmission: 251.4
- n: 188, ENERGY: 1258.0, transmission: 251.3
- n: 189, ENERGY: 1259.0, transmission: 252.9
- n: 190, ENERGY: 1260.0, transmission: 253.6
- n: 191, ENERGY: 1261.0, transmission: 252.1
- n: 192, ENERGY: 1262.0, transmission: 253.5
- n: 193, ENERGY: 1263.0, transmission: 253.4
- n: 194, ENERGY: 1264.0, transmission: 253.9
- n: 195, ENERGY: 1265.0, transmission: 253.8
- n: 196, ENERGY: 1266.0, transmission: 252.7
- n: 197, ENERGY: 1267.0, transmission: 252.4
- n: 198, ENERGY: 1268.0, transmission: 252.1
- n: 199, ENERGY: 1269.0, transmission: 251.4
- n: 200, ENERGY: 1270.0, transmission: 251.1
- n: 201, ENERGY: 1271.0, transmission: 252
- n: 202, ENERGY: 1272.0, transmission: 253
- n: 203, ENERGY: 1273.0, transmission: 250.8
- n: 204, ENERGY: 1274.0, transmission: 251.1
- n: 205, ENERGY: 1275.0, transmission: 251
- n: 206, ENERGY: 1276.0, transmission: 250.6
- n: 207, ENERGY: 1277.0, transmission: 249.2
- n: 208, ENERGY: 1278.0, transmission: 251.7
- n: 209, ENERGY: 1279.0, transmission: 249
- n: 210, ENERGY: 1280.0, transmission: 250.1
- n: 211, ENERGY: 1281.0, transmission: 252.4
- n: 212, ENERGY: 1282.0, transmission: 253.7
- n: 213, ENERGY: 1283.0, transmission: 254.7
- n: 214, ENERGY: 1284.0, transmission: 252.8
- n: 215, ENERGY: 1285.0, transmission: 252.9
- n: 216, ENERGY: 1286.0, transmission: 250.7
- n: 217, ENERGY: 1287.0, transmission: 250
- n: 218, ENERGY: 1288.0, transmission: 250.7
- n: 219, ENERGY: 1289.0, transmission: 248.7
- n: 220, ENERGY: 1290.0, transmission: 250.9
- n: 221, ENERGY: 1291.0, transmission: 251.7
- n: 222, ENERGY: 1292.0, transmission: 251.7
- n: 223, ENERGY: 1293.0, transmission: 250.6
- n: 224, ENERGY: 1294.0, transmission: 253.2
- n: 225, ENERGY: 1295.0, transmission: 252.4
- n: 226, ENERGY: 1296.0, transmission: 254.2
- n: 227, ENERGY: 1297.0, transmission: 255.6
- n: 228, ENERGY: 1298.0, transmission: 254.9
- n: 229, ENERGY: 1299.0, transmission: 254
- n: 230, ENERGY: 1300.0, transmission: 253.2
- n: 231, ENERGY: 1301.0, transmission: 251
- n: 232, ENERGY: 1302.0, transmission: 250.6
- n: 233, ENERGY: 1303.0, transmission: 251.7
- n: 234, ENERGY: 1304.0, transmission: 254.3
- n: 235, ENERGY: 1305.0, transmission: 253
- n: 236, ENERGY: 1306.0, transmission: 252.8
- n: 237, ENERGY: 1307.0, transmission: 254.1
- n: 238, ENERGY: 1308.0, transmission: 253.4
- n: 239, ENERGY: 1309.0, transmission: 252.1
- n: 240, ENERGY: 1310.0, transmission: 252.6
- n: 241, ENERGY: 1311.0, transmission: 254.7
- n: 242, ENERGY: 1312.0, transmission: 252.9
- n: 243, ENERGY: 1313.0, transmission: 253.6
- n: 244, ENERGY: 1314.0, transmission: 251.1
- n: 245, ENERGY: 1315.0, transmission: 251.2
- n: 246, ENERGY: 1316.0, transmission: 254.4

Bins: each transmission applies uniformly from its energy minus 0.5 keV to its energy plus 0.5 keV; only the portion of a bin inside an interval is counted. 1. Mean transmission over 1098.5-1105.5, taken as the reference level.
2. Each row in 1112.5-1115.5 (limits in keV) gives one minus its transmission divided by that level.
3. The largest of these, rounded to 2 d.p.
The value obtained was -0.58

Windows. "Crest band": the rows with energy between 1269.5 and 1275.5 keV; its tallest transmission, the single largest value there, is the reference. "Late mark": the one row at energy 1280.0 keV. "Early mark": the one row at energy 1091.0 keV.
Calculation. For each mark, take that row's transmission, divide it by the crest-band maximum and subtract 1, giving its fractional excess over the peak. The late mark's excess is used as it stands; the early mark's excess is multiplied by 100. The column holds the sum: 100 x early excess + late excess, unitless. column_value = -42.1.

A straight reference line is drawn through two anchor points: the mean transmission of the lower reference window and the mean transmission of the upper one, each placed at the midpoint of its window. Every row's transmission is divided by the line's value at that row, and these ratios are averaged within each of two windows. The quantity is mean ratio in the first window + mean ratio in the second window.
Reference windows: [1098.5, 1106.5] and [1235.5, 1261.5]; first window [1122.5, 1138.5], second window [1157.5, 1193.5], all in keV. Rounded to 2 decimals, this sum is 2.75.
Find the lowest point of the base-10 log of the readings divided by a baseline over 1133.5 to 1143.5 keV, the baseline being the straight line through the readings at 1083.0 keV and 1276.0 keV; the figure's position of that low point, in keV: 1142.0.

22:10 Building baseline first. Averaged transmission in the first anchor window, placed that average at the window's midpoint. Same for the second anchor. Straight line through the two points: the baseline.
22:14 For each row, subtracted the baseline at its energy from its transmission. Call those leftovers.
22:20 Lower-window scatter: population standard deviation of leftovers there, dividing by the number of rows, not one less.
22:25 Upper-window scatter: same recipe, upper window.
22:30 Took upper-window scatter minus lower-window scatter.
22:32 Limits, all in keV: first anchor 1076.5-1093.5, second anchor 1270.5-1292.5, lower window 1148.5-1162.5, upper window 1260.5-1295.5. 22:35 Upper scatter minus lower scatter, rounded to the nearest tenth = 2.4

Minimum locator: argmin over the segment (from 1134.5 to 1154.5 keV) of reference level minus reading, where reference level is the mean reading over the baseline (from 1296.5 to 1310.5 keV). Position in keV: 1141.0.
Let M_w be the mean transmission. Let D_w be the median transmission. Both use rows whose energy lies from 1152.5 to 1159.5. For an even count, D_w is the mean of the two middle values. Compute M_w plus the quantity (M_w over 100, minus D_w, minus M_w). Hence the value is -251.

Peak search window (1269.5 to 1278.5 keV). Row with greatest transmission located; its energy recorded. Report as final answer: 1272.0 keV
